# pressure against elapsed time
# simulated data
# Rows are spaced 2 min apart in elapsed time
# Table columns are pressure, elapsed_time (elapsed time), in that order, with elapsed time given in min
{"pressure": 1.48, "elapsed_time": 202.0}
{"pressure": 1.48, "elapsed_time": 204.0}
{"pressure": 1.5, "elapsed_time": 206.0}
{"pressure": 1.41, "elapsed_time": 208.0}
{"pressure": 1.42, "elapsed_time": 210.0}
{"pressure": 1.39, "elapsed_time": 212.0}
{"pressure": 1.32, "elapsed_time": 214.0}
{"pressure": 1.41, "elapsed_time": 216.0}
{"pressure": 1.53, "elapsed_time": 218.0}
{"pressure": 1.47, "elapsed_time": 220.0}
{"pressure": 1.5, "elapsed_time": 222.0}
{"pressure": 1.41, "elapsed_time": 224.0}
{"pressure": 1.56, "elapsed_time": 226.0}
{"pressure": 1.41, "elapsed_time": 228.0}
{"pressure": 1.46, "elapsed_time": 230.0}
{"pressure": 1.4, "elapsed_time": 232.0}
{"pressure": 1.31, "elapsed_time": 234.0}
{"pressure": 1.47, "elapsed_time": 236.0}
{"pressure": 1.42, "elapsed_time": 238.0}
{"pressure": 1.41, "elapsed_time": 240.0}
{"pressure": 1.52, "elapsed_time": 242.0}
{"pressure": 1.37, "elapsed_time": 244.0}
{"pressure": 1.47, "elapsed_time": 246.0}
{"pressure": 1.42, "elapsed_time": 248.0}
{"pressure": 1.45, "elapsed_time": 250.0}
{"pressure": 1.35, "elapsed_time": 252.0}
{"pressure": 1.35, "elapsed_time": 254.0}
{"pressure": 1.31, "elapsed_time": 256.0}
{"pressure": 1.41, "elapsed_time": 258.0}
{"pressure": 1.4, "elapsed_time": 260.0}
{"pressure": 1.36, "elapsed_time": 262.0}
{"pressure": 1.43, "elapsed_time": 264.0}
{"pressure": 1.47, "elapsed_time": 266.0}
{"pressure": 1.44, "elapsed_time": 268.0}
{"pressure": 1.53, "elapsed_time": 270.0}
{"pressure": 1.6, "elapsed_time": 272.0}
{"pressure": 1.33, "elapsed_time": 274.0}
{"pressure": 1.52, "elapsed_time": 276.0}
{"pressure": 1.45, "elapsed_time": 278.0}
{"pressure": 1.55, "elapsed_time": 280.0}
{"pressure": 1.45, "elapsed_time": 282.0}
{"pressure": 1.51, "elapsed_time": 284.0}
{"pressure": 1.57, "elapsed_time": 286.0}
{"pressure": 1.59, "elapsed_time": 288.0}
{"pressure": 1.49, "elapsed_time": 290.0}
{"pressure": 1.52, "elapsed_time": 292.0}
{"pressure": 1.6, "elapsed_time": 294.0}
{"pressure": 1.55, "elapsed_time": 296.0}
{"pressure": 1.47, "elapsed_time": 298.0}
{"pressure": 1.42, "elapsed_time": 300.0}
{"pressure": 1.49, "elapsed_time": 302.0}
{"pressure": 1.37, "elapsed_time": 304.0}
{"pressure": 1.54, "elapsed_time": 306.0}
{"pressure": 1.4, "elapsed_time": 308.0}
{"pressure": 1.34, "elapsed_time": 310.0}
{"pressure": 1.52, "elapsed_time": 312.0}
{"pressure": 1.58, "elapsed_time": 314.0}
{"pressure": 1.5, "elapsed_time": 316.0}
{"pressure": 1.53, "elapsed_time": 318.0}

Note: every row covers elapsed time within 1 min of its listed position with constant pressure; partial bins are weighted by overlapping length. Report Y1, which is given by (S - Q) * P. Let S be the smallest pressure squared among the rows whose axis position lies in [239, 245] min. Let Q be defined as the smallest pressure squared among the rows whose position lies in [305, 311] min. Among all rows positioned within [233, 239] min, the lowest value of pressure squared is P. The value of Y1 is 0.1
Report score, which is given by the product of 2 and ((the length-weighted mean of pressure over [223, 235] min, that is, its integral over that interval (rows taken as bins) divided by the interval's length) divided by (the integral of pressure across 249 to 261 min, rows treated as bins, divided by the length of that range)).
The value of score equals 2.07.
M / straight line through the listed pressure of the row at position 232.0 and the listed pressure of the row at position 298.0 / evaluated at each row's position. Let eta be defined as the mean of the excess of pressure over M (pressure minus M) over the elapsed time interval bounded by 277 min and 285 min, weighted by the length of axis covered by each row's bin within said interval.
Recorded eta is 0.04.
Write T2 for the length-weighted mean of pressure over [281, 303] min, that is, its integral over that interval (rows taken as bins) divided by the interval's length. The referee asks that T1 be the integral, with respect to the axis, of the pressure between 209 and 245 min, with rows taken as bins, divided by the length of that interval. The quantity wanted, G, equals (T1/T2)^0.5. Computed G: 0.97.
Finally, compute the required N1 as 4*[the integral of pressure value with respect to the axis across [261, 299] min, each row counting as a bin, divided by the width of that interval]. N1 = 6.0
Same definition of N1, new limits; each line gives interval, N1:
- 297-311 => 5.7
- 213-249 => 5.7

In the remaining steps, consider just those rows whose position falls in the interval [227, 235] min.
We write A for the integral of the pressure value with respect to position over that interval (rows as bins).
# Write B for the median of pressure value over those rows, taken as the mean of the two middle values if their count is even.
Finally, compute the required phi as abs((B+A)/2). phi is 6.28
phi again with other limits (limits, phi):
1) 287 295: 6.98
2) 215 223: 6.65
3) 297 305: 6.47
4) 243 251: 6.43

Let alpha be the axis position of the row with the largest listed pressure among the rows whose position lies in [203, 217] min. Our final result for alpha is 206.0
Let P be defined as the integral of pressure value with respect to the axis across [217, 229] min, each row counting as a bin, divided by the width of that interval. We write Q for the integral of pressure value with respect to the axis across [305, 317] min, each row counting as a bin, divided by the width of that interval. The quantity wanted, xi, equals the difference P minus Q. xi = 0.00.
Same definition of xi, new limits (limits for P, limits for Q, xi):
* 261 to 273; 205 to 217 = 0.06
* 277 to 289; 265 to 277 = 0.04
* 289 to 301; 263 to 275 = 0.04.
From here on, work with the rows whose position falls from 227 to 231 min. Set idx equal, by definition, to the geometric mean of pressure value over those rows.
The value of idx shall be 1.435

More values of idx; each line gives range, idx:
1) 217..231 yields 1.476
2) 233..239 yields 1.398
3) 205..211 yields 1.443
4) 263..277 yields 1.472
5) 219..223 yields 1.485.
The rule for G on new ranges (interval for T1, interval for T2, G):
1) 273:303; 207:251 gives 1.02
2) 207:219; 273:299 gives 0.97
